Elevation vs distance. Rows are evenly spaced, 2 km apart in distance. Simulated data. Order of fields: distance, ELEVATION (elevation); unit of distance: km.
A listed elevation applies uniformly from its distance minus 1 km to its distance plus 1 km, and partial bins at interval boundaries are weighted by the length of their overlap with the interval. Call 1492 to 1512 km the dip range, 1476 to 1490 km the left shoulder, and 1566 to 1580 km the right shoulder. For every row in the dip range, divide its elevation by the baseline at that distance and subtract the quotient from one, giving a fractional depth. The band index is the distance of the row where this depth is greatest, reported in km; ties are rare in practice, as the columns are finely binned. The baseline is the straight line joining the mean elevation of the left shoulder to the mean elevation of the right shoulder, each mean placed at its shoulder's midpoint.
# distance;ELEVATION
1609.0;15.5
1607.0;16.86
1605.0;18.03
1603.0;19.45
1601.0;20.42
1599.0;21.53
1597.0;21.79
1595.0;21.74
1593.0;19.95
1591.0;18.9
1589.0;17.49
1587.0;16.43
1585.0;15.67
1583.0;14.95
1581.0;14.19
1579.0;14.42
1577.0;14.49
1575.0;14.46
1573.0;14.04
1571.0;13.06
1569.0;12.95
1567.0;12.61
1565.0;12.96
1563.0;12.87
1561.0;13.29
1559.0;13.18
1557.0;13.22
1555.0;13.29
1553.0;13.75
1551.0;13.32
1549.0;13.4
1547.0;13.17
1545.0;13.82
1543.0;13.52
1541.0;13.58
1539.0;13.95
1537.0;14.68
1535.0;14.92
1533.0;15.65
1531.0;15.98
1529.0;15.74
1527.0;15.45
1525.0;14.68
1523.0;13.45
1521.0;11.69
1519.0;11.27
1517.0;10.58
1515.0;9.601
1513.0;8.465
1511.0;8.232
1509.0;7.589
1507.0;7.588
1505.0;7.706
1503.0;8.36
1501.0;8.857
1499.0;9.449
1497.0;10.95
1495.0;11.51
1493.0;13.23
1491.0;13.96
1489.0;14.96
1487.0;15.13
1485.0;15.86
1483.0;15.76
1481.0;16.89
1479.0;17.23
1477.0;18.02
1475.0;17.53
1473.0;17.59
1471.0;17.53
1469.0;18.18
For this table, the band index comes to 1507.0 km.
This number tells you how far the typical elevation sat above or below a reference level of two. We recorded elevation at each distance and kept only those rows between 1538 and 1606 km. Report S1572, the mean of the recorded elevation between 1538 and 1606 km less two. 13.4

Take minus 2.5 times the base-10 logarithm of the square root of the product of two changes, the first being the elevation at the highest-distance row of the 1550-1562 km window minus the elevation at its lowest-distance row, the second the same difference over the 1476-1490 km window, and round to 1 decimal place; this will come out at 1.3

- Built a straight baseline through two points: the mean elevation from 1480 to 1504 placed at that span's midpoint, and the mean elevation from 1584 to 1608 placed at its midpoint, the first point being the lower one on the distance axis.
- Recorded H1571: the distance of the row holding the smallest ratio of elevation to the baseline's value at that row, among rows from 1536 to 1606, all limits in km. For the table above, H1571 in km 1567.0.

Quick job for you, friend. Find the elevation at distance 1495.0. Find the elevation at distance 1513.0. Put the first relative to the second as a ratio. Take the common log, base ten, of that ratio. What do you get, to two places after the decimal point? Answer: 0.13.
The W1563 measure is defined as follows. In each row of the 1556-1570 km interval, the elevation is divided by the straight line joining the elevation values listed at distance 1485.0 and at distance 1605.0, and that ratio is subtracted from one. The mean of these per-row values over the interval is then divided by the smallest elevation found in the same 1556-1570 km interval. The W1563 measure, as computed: 0.020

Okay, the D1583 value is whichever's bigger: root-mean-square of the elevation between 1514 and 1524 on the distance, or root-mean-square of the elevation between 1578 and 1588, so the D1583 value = 15.2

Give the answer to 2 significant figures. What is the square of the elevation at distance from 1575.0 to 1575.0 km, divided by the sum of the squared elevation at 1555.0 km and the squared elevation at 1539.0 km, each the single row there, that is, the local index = 0.56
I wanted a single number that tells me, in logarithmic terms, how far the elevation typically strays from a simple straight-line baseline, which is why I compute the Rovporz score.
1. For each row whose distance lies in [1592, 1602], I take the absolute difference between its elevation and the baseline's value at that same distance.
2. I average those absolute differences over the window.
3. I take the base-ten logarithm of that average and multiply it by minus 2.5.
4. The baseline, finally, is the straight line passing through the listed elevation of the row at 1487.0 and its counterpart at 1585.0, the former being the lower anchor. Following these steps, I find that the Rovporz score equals -1.8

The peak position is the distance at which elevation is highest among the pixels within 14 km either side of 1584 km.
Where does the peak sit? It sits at 1597.0 km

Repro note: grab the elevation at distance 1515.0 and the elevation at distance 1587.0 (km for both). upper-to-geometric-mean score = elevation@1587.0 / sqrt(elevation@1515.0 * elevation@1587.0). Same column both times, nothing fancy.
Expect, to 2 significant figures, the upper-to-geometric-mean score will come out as 1.3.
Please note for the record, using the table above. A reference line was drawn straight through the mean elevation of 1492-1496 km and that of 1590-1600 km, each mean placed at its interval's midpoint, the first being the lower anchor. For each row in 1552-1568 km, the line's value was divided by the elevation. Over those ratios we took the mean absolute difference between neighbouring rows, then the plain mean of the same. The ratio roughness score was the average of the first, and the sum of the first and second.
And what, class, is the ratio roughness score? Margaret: 0.710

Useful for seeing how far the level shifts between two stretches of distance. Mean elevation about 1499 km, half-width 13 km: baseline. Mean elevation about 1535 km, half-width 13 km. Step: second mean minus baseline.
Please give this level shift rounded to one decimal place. 3.9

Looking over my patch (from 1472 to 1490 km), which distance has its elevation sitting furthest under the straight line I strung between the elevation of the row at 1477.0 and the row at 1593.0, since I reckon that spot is 1489.0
